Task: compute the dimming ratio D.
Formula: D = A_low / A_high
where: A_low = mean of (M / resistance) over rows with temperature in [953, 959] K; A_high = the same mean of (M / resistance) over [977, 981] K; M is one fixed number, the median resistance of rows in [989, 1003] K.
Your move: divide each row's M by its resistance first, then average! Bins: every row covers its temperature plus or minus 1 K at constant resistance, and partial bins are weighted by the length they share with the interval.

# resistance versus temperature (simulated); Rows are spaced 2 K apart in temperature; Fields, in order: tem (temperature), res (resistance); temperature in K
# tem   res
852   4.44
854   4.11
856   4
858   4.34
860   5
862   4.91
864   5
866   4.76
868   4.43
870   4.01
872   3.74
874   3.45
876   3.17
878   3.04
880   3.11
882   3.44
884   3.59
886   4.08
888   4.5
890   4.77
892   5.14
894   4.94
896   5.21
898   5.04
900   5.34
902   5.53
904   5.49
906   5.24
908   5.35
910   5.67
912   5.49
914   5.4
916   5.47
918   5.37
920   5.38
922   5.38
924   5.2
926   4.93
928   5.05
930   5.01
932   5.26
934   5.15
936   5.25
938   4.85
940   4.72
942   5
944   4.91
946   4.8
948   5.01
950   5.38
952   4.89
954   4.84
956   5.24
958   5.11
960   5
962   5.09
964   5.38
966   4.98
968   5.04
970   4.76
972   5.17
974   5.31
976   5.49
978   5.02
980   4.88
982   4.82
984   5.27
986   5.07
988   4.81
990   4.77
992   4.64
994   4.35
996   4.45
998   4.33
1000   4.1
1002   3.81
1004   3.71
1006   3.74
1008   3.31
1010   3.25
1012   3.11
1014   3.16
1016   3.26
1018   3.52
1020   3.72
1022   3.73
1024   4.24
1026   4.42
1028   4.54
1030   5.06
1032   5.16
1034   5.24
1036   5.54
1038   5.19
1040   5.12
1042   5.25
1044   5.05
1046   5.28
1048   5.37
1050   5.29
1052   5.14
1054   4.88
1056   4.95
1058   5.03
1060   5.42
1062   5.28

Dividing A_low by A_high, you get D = 0.98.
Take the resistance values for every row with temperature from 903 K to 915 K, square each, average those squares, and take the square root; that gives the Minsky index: 5.4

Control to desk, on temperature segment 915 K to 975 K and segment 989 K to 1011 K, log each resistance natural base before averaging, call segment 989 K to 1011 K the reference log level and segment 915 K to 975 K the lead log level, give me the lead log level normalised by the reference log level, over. 1.17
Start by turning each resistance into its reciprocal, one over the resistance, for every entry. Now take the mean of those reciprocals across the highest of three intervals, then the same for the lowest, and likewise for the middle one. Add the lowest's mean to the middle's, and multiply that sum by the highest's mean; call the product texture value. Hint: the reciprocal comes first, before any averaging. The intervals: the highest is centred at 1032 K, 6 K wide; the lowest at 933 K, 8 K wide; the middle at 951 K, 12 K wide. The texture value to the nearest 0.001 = 0.076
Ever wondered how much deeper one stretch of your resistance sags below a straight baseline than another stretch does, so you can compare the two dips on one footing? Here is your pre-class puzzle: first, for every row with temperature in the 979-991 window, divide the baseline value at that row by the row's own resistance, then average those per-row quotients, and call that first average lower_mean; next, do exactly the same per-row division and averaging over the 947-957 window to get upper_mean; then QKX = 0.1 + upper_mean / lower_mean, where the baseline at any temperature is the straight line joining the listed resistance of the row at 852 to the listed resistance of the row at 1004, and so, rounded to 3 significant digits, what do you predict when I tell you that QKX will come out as 1.11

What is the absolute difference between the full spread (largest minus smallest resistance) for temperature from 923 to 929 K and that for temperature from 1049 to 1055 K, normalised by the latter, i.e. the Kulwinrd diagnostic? 0.34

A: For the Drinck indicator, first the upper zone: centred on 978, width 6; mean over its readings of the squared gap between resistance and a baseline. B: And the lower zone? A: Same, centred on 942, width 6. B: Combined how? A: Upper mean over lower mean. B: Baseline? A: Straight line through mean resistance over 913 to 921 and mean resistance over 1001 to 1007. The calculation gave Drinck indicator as 37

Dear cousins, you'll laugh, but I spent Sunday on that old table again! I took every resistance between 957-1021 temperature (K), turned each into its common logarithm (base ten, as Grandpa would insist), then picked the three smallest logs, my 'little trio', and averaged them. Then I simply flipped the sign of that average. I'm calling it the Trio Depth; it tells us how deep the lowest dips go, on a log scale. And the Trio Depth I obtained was -0.50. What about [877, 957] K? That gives -0.50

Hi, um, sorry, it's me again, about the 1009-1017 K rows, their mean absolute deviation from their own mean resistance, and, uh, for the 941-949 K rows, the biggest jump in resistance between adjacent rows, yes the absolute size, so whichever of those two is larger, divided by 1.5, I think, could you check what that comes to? 0.14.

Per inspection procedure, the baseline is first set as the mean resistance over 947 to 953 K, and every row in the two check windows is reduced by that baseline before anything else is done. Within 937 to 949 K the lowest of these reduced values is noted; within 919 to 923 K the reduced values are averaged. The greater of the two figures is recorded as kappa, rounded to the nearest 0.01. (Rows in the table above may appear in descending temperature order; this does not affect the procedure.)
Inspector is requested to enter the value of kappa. 0.29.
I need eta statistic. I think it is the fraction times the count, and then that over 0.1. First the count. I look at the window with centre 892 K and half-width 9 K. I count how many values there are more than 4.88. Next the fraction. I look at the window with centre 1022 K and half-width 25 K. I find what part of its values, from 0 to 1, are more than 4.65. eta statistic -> 18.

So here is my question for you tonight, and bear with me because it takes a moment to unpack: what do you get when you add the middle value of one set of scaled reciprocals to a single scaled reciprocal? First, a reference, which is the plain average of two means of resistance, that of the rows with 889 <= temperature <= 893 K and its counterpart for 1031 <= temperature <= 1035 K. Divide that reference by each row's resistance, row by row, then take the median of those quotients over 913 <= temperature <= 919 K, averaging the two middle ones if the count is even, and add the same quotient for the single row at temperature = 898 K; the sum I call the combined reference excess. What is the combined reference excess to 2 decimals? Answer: 1.95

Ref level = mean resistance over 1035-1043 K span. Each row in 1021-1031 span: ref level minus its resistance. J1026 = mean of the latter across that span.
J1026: 0.88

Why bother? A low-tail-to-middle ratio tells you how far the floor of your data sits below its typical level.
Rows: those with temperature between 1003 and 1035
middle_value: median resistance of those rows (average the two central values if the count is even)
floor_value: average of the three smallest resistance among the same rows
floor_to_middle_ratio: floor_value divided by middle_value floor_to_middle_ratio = 0.85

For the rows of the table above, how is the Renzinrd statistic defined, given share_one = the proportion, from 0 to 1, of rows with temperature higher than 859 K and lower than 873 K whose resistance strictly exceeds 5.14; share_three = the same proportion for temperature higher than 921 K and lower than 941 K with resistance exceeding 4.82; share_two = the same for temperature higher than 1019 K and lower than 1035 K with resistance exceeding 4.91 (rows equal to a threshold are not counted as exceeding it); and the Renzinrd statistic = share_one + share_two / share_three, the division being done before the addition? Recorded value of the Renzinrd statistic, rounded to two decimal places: 0.42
